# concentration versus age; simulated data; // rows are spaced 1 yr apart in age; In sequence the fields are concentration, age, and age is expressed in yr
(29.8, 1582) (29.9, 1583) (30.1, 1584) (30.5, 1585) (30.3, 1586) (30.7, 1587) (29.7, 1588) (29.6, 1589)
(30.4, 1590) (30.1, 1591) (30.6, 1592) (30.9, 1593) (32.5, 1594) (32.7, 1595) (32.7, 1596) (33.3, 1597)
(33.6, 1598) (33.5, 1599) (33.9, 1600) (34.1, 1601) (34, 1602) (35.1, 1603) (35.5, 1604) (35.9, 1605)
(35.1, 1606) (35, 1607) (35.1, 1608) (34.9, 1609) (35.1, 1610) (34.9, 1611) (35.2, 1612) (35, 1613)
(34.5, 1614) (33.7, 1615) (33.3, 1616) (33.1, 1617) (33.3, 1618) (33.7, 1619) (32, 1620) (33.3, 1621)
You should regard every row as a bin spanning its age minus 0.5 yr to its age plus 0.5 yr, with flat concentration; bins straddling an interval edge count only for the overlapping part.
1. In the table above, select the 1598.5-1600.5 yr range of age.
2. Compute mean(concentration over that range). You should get 34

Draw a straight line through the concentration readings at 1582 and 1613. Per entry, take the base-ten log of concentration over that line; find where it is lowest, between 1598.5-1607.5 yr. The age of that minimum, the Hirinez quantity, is 1602 yr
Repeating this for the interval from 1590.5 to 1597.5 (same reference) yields 1591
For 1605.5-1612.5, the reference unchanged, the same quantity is 1611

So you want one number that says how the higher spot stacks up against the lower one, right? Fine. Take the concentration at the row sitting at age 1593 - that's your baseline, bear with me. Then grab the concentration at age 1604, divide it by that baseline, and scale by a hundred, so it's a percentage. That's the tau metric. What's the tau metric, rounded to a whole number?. 115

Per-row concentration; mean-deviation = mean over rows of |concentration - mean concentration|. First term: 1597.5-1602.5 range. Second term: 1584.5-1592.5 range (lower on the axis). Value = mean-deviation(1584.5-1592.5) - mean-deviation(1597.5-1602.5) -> 0.11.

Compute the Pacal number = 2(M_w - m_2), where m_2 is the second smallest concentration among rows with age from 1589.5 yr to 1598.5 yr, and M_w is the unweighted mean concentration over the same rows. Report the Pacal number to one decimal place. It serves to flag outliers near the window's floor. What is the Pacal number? 2.9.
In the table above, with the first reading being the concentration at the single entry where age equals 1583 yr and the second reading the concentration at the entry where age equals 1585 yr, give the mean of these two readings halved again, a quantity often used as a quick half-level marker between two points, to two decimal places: 15.10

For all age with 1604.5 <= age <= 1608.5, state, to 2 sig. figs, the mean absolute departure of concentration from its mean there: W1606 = 0.31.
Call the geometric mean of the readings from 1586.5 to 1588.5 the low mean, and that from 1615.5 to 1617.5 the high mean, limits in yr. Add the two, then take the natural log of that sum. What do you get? 4.149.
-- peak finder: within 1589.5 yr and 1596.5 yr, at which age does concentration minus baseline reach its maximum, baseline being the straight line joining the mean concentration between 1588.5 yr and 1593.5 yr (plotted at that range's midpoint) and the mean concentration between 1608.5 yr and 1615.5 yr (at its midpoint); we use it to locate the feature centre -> 1594 yr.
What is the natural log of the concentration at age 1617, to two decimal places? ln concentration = 3.50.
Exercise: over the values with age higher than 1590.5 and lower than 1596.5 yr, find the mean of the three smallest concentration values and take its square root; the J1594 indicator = 5.53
